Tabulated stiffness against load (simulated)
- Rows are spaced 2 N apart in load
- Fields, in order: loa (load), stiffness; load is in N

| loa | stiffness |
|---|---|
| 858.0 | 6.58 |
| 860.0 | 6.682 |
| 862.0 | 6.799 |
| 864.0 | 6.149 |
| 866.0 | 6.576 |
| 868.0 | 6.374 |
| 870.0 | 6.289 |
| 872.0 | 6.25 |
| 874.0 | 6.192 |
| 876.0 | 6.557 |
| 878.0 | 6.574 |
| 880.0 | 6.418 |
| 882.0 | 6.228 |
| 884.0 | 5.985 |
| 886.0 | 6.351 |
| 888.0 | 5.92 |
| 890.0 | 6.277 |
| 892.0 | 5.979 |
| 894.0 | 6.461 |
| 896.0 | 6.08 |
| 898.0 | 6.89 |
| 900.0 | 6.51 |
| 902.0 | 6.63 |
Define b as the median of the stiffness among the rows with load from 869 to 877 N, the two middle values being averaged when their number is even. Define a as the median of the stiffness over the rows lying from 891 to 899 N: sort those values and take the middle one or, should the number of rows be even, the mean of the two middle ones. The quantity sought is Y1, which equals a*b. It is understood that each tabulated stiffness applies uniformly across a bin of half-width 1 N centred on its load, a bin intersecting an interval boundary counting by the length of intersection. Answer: 39.3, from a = 6.27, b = 6.27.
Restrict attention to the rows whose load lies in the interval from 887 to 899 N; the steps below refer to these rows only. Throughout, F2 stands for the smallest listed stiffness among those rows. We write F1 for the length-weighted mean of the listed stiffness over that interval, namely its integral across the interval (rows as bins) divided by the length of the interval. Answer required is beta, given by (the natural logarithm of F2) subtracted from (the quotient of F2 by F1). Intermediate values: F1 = 6.27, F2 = 5.92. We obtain -0.834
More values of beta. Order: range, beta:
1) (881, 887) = -0.822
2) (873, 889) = -0.835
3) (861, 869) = -0.867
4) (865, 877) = -0.852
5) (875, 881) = -0.874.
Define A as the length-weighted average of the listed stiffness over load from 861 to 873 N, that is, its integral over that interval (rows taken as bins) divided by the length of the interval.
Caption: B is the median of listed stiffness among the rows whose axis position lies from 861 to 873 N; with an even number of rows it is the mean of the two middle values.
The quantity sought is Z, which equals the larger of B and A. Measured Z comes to 6.406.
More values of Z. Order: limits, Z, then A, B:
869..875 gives 6.250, 6.24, 6.25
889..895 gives 6.277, 6.24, 6.28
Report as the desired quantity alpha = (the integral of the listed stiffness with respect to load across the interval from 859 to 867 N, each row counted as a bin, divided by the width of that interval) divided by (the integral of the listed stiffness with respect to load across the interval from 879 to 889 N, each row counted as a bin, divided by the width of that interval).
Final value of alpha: 1.06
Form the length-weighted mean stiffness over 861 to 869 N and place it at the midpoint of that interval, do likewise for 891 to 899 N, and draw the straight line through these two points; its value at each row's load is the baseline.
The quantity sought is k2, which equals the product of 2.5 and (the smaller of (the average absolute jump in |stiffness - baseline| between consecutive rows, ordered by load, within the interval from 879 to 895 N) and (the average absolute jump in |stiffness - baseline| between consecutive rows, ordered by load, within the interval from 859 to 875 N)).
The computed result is 0.19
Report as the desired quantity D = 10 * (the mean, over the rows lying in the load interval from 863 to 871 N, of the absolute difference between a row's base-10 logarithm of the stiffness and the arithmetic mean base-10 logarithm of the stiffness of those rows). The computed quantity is 0.09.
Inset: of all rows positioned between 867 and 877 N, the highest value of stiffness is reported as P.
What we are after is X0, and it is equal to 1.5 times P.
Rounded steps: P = 6.557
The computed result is 9.8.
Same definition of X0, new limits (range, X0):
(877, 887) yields 9.9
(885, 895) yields 9.7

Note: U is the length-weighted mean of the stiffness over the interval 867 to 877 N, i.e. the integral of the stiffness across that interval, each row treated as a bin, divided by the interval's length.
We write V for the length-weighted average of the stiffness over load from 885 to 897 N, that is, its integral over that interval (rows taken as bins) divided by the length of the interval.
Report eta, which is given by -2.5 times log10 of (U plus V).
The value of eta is -2.743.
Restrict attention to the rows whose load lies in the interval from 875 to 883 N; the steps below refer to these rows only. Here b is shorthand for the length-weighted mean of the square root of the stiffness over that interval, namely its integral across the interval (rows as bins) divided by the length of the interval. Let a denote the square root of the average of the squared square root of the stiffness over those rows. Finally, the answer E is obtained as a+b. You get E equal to 5.08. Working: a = 2.54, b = 2.54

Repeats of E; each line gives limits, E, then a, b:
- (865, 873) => 5.05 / 2.52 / 2.52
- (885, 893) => 4.95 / 2.48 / 2.48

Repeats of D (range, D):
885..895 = 0.14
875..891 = 0.13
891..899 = 0.22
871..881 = 0.10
